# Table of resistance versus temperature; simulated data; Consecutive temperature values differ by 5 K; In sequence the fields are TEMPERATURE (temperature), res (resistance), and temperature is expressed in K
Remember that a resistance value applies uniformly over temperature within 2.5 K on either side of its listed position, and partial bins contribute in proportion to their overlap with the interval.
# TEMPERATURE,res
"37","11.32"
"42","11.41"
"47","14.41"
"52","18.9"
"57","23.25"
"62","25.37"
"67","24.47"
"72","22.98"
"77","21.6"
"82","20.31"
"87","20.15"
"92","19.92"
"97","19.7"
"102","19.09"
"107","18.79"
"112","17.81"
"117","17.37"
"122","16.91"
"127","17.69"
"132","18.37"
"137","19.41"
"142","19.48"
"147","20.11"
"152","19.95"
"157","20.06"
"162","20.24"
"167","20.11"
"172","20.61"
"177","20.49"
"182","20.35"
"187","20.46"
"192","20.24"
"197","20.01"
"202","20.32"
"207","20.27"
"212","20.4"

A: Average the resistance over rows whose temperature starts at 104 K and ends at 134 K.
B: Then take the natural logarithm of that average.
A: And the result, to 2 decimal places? 2.88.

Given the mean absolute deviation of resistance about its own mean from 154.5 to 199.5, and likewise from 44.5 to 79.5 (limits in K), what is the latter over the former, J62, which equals 16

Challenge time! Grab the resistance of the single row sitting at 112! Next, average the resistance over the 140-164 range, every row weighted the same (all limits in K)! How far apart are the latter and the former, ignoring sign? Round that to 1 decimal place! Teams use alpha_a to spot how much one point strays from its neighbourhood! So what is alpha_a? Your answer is 2.2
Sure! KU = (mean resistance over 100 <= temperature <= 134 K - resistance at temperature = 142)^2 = 2.2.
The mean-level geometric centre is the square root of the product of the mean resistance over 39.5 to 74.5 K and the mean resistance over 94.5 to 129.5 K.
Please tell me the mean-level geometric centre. 19.1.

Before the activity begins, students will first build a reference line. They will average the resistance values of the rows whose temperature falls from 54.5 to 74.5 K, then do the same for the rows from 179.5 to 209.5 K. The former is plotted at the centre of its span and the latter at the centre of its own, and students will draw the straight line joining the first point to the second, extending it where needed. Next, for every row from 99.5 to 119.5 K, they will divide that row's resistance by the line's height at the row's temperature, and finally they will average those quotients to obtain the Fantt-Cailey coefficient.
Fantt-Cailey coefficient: 0.80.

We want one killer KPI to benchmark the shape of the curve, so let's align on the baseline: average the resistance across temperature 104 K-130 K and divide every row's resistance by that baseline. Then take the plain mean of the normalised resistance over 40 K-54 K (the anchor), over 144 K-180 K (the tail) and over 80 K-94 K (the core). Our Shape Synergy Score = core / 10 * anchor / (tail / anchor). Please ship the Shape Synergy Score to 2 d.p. 0.07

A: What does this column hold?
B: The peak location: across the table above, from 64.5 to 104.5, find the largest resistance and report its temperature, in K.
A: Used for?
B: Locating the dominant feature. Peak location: 67 K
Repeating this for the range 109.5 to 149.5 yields 147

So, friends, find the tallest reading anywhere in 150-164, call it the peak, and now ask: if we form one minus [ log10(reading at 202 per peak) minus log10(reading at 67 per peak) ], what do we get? 1.08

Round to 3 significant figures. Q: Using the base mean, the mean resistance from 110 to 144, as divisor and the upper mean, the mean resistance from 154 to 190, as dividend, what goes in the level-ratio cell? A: 1.12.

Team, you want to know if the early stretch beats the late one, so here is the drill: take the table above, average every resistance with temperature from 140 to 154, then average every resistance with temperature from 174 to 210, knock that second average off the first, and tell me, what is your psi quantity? -0.5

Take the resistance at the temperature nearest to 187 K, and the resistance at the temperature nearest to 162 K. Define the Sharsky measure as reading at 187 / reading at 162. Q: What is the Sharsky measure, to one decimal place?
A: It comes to 1.0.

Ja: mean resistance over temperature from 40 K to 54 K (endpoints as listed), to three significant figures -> 14.9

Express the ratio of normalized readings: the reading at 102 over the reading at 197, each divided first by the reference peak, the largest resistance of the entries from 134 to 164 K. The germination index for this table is 0.95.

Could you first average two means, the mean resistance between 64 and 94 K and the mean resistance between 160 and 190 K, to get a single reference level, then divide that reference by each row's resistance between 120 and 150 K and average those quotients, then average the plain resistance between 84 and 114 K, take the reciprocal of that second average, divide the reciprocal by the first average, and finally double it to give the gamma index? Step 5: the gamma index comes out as 0.092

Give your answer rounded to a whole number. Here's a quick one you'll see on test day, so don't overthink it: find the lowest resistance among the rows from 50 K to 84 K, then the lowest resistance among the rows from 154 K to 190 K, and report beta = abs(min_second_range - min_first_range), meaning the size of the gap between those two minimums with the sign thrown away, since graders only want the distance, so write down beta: 1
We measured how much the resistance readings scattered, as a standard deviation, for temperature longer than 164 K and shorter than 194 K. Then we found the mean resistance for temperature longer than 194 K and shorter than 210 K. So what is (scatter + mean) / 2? 10.2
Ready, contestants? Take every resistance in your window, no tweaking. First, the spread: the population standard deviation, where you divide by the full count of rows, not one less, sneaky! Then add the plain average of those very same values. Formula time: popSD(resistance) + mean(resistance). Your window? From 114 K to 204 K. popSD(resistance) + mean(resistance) 21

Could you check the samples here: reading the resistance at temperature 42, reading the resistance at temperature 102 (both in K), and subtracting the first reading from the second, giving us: 8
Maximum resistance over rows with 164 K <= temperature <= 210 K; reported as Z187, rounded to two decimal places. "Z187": 20.61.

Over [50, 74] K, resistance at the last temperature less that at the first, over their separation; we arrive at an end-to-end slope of 0.20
